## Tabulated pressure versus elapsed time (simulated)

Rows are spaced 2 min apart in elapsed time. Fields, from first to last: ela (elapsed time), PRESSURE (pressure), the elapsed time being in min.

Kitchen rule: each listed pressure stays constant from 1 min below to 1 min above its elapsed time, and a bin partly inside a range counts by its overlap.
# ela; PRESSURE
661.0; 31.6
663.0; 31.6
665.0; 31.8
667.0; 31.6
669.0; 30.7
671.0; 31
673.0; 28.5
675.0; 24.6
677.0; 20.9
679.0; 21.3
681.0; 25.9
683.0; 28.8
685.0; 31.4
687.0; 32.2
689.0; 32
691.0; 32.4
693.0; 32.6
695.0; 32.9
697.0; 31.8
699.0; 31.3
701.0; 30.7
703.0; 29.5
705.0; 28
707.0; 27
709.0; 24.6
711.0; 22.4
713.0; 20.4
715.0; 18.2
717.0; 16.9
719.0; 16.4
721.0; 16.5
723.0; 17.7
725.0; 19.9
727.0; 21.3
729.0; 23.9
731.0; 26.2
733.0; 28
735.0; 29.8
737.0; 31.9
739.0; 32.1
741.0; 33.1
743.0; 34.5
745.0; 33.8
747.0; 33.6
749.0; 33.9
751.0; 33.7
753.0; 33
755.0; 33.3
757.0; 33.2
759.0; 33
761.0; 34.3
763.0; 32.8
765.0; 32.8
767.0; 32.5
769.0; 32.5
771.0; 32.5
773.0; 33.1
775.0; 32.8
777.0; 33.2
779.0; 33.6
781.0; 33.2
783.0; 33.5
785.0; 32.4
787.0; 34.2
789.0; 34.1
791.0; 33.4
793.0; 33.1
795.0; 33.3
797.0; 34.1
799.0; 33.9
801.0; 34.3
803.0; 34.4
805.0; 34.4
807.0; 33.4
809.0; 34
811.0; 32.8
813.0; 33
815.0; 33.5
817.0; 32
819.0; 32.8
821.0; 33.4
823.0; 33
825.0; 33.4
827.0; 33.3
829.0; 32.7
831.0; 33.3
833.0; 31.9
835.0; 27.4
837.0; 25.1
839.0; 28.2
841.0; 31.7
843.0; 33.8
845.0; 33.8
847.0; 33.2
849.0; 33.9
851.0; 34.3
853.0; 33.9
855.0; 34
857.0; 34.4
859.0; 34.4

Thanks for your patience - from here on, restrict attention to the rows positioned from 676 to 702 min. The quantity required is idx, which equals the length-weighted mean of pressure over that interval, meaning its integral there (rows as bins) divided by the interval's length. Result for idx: 29.6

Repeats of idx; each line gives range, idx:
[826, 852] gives 31.7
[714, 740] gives 23.0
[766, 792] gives 33.2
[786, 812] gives 33.8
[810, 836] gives 32.5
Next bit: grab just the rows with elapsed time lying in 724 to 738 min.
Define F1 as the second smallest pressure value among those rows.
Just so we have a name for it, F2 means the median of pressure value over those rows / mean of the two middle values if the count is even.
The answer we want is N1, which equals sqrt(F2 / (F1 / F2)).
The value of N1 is 5.68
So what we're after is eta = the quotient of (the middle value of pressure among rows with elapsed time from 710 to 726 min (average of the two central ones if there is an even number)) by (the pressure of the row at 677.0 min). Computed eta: 0.86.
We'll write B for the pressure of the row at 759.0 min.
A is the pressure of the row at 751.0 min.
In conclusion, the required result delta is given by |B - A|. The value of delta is 1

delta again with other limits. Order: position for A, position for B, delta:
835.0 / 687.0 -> 5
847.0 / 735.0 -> 3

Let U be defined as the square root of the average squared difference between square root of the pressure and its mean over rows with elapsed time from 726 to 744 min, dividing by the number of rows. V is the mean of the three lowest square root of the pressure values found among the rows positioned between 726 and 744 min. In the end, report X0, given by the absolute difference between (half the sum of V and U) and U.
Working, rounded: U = 0.40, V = 4.9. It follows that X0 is 2.24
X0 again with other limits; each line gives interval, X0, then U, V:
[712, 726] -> 1.95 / 0.17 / 4.1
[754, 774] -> 2.83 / 0.04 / 5.7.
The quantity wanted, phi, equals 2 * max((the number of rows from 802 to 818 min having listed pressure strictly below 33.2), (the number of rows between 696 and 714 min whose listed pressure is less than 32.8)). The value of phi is 18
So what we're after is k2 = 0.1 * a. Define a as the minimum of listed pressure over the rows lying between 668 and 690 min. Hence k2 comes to 2.1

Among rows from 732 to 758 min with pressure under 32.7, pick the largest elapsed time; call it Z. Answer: 739.0 min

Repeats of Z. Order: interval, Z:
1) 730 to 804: 785.0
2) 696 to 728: 727.0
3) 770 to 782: 771.0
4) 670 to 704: 703.0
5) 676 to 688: 687.0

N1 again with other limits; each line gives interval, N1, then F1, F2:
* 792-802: 5.87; 33.3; 33.9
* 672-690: 6.18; 21.3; 28.5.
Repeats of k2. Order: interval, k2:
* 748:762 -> 3.3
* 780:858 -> 2.5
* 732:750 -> 2.8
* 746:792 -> 3.2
